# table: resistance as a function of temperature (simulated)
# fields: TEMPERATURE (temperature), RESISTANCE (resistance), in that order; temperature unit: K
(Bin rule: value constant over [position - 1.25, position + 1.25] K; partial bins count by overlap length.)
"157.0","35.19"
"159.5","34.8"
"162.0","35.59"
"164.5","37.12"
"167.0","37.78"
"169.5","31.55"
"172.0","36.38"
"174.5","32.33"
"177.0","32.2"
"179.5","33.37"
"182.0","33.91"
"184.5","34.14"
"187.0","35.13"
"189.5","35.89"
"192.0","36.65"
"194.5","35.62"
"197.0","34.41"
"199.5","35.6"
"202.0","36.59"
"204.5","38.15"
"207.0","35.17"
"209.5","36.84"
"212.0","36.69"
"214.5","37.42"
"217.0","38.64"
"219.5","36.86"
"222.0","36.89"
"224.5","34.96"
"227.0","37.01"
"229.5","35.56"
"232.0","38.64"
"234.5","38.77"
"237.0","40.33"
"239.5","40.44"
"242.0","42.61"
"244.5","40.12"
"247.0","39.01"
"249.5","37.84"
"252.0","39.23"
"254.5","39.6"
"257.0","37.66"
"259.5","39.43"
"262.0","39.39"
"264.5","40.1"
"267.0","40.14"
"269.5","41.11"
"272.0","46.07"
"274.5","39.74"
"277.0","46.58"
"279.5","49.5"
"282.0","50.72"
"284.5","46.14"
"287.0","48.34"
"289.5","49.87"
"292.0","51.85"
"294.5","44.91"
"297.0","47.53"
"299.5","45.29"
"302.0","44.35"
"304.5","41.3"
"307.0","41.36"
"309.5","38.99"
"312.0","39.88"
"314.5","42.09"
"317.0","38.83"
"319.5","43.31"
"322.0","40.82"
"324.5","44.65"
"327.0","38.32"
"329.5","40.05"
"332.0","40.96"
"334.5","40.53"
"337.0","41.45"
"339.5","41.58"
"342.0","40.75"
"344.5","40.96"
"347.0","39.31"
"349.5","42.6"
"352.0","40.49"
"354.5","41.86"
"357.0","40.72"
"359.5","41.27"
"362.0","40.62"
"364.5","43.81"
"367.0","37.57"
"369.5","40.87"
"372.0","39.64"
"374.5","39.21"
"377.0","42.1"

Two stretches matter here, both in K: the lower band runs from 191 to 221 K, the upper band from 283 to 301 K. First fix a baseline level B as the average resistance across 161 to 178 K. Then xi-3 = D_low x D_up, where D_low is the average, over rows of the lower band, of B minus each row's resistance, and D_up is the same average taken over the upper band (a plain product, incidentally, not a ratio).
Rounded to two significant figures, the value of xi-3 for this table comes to 24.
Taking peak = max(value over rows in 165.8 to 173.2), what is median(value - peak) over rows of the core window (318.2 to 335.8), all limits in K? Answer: 3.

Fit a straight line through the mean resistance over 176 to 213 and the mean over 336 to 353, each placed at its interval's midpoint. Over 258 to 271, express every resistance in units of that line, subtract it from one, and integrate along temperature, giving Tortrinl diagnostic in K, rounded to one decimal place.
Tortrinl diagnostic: -0.7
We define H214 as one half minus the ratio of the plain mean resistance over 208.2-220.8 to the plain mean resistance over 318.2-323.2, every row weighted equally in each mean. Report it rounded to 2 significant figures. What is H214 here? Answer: -0.39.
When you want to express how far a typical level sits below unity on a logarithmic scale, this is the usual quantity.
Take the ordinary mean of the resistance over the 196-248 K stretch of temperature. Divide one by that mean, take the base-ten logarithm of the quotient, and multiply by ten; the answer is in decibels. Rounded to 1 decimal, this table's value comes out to -15.8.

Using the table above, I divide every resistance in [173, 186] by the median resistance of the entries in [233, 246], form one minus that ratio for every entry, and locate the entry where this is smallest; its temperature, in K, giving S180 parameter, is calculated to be 184.5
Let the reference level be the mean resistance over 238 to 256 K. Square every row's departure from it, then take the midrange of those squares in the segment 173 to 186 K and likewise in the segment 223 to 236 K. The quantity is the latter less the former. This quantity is -33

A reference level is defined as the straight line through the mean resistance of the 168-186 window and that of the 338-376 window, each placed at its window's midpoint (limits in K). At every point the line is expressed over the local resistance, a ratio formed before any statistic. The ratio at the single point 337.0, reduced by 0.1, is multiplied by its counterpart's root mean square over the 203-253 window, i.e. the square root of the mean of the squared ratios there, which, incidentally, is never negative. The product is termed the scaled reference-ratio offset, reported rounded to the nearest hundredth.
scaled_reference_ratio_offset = 0.81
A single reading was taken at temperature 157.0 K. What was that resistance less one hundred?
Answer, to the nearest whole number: -65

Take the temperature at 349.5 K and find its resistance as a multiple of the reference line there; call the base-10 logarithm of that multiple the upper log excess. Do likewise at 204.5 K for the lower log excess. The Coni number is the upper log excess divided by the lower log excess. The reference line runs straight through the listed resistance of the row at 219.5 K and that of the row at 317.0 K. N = 1.8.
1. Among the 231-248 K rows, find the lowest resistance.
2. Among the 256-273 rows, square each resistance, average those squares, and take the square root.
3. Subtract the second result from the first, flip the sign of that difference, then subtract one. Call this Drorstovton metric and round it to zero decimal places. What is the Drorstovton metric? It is 1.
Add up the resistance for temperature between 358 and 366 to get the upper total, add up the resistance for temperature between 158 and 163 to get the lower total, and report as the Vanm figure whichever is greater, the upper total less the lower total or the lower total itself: 70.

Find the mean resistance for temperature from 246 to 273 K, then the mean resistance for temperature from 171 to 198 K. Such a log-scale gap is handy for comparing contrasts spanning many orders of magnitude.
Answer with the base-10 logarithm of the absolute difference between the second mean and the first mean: 0.73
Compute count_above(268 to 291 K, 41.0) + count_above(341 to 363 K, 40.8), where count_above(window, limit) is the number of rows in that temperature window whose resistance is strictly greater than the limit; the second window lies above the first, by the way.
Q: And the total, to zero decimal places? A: 12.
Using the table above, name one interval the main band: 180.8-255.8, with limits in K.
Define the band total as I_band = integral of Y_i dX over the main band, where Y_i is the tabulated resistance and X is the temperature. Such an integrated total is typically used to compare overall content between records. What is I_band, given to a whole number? 2797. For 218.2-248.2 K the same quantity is 1153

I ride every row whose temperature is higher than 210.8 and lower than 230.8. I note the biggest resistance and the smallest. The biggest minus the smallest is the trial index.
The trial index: 3.7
